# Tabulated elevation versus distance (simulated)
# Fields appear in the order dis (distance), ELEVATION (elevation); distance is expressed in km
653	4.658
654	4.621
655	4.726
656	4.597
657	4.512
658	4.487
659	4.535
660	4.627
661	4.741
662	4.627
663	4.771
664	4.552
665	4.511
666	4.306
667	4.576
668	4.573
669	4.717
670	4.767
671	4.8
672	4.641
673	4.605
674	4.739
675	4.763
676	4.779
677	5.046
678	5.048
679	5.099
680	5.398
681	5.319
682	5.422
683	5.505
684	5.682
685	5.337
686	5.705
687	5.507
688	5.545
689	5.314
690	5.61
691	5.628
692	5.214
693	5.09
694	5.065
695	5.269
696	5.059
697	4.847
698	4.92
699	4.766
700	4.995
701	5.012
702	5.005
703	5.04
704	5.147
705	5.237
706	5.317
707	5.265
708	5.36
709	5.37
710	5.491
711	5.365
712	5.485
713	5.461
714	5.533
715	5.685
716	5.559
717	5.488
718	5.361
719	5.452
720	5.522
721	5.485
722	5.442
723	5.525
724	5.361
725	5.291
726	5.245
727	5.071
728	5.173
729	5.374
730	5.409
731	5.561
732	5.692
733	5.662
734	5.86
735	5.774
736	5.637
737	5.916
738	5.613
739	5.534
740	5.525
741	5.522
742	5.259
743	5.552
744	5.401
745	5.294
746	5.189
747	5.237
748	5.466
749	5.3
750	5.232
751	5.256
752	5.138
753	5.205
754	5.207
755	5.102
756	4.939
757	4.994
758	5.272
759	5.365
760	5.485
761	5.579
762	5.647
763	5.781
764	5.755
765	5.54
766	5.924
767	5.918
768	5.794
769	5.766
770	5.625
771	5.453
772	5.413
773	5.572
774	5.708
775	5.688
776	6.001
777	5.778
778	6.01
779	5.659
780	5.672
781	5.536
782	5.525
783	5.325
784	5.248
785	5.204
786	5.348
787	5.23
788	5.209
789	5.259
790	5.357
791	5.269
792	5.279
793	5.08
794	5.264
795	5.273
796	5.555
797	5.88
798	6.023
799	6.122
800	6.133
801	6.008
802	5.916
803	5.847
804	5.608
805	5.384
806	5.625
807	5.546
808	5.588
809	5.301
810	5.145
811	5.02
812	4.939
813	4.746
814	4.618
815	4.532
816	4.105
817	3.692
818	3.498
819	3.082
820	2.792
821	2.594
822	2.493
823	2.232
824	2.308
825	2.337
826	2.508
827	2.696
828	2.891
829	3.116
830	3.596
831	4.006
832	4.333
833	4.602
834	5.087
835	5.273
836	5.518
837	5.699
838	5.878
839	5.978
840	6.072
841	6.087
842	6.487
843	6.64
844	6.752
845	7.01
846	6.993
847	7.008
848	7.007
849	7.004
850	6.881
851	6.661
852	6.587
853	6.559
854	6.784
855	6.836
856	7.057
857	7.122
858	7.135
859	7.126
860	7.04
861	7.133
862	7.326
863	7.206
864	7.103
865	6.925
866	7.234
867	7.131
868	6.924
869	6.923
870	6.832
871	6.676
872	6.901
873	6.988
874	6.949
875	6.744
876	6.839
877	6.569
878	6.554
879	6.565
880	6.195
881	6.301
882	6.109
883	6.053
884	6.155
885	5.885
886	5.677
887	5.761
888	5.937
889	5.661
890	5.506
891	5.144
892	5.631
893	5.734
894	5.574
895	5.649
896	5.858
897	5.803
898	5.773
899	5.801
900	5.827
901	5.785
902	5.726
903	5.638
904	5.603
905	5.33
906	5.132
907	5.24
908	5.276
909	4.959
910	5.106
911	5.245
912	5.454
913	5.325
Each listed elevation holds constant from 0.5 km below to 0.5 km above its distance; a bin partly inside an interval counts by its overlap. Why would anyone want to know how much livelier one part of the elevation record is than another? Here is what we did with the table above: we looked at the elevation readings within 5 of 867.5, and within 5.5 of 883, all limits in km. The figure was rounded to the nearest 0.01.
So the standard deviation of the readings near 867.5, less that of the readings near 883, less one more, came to -1.11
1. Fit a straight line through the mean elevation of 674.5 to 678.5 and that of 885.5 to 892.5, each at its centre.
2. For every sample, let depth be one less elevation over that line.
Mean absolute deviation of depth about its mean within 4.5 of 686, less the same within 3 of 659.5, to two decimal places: 0.01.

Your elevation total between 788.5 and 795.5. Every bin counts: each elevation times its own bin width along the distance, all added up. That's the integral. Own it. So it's 37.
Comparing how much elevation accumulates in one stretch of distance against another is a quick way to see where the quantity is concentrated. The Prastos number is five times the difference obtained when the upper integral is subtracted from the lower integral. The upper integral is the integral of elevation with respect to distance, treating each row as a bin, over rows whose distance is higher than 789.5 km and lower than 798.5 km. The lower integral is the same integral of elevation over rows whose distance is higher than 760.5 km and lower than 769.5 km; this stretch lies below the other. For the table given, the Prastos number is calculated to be 14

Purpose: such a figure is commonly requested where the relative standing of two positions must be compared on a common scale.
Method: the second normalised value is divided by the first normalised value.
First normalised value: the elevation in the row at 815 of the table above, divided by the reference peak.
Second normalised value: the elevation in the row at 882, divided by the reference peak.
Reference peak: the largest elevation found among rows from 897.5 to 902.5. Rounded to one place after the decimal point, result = 1.3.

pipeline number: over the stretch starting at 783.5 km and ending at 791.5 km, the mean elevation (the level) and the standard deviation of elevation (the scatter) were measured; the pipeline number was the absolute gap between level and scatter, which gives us 5.21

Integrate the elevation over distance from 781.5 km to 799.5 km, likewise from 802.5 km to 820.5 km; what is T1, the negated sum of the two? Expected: -183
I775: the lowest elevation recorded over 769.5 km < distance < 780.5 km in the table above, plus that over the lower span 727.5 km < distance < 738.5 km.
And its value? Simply 10.6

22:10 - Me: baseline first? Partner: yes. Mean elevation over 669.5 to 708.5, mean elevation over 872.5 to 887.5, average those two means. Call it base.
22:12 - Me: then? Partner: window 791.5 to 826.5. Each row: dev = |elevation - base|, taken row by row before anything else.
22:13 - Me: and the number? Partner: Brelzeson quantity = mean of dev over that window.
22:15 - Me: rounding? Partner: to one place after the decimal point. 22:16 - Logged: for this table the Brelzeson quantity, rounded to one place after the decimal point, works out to 1.2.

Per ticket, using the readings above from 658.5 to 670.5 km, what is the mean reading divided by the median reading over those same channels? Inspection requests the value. 1.00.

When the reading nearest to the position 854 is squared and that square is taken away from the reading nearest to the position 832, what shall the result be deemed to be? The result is -42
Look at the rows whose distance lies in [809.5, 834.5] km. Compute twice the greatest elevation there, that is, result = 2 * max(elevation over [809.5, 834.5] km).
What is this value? 10.3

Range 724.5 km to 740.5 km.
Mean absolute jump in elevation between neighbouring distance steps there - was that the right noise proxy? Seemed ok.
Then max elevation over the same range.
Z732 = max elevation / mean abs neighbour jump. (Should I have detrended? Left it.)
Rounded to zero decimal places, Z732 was 45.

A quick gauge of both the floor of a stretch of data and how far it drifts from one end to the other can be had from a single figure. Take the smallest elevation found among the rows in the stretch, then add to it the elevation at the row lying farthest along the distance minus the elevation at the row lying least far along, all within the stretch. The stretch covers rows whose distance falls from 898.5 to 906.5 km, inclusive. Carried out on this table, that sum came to 4.5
